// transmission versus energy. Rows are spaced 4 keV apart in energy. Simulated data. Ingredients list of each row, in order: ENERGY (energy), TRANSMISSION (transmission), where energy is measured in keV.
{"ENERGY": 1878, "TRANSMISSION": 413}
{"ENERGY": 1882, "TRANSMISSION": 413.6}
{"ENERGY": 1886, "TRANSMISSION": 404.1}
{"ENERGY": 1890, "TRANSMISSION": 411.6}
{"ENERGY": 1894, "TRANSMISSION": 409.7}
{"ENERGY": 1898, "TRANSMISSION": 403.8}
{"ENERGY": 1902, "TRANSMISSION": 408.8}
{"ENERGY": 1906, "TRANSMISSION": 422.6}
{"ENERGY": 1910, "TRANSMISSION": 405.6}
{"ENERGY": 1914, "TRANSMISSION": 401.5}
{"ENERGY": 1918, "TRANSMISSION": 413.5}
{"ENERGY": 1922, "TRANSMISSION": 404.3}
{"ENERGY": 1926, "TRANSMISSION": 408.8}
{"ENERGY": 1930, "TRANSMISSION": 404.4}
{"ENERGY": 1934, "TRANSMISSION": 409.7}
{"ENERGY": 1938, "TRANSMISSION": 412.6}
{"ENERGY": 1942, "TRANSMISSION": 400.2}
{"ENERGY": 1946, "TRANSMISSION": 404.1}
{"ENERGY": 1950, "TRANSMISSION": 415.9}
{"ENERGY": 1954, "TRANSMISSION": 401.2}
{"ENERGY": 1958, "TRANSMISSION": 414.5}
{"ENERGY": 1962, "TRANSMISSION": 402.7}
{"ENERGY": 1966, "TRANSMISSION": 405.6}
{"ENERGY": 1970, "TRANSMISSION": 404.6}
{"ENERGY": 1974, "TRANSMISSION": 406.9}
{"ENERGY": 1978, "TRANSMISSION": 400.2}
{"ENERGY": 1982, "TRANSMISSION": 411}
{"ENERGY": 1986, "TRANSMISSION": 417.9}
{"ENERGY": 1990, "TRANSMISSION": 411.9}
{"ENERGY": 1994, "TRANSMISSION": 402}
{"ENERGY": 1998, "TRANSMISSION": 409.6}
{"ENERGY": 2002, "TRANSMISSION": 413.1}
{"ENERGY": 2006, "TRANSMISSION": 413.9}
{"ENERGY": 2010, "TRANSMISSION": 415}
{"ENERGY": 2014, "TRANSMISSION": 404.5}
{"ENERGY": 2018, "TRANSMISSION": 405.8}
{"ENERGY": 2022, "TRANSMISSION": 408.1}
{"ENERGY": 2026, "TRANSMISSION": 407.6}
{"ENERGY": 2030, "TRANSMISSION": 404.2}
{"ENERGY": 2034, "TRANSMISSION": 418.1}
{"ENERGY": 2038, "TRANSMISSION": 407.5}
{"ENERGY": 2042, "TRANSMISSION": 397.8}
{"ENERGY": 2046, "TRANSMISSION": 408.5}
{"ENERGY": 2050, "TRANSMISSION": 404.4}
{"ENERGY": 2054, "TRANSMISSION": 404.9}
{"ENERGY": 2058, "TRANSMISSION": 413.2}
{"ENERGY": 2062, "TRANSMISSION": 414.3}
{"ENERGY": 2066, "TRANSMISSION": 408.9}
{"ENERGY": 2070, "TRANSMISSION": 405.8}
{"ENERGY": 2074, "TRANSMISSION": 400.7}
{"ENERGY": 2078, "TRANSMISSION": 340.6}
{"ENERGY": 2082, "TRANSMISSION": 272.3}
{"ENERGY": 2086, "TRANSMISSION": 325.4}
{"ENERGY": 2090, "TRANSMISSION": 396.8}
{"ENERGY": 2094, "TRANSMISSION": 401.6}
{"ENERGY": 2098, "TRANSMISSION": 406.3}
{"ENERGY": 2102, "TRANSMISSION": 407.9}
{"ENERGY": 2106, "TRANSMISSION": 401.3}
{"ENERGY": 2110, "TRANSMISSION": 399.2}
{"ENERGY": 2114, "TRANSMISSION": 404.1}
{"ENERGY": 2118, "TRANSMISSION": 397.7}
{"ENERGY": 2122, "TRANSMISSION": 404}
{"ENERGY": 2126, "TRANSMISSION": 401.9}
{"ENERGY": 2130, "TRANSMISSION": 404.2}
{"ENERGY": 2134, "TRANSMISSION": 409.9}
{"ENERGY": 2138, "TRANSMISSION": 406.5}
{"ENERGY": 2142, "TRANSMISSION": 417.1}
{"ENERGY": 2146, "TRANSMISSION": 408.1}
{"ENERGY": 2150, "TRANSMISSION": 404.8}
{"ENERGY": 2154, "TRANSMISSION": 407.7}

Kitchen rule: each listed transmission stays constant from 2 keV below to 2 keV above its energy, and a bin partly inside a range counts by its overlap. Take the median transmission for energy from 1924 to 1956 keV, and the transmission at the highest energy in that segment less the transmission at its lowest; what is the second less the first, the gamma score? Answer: -414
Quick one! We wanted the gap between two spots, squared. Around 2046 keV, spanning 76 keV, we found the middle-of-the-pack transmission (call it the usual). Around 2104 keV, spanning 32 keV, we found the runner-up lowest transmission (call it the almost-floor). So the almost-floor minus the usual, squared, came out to 66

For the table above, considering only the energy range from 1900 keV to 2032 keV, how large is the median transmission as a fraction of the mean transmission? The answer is 1.00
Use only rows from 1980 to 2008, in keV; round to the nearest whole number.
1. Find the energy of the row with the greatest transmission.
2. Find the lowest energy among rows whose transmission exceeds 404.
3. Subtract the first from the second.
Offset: -4 keV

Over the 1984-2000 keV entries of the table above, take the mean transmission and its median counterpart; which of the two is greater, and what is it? 411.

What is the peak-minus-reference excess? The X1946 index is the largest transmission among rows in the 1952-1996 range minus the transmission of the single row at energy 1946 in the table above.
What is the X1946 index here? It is 13.8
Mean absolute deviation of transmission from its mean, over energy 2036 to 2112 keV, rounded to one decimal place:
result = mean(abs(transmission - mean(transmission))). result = 24.5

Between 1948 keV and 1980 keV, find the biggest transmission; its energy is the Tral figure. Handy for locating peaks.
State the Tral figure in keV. 1950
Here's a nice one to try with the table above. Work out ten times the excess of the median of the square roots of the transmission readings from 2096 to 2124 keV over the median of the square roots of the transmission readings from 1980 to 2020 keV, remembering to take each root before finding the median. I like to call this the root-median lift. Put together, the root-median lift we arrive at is -1.8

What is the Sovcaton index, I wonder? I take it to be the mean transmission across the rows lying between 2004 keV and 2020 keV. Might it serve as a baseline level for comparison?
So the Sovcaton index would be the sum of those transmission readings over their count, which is 410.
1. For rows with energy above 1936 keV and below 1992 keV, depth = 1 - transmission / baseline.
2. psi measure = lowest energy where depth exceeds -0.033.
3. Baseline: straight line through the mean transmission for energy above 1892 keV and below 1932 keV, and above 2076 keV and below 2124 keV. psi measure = 1938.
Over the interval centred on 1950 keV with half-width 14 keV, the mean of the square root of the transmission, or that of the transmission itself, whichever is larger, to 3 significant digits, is 407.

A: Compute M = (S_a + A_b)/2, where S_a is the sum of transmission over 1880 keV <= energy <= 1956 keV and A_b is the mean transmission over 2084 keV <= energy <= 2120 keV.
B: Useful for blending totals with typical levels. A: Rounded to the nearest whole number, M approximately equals 4075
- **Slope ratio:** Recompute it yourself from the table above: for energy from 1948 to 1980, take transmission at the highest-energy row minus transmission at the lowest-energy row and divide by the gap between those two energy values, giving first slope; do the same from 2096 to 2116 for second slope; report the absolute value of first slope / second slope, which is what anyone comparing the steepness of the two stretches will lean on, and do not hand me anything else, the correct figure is 4.1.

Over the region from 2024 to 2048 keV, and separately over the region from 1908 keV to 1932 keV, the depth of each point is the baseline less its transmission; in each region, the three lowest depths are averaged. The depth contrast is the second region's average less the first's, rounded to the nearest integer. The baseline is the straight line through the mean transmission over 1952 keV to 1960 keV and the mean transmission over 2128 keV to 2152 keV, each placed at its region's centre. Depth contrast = 2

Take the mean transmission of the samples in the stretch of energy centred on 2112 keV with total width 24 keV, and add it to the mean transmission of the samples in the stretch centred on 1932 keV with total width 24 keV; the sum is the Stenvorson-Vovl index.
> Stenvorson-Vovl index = 809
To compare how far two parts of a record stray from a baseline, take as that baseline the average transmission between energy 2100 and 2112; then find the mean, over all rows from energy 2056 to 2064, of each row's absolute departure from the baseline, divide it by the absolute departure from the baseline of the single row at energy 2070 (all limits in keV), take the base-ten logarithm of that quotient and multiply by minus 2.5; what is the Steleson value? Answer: -1.4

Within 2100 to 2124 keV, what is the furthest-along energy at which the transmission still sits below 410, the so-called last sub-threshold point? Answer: 2122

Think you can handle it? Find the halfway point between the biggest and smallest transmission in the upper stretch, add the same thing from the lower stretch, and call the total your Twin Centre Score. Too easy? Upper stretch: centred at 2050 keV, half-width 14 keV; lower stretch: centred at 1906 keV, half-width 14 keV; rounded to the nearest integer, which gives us 818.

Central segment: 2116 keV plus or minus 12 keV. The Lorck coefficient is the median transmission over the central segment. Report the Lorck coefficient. 402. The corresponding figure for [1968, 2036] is 408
